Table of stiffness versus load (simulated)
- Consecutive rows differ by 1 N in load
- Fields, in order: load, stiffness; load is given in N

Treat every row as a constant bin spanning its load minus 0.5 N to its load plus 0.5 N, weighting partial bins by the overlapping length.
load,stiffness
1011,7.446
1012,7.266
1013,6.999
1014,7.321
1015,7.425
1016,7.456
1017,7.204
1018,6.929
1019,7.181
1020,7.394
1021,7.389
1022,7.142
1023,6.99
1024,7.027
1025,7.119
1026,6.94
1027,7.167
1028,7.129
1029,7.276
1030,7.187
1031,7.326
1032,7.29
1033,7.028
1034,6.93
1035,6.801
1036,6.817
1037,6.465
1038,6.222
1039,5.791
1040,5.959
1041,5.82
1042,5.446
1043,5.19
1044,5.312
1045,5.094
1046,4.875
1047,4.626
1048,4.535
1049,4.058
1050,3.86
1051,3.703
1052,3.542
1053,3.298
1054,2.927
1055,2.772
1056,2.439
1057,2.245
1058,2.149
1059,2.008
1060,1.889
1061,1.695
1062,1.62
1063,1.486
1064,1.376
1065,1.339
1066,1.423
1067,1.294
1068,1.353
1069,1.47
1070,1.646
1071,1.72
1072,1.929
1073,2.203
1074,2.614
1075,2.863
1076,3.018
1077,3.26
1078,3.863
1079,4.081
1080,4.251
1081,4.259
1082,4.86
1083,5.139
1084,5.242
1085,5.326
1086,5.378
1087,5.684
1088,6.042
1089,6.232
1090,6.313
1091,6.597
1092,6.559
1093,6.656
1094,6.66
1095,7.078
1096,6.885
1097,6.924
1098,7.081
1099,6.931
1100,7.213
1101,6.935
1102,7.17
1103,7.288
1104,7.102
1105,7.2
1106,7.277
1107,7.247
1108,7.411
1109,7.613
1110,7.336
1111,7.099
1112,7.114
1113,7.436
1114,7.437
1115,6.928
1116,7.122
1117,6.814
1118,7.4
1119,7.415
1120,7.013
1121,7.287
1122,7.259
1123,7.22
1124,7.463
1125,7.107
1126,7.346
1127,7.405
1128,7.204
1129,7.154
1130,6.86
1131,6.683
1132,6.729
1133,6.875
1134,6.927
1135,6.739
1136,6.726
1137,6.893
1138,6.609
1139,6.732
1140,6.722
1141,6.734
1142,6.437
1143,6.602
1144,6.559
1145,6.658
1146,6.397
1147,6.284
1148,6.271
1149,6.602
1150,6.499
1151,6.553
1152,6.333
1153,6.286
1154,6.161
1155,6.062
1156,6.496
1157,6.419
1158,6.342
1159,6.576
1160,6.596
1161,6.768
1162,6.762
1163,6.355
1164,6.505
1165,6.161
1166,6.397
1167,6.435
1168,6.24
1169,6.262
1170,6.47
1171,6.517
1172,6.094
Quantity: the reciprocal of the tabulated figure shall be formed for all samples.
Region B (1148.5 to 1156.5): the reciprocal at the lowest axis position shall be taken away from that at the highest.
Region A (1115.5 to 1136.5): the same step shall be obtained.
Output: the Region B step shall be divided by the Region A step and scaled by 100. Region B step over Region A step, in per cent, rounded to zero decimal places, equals 30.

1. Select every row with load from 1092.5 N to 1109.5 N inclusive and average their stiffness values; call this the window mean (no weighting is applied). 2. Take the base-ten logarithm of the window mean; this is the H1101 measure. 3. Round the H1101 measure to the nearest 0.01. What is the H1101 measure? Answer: 0.85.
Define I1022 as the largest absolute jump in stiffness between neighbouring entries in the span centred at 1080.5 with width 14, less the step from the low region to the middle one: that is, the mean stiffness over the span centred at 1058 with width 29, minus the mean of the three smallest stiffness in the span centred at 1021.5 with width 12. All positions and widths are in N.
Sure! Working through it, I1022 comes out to 4.9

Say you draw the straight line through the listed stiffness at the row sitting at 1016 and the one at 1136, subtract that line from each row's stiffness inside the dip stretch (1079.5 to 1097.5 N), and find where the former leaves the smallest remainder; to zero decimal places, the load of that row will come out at 1080 N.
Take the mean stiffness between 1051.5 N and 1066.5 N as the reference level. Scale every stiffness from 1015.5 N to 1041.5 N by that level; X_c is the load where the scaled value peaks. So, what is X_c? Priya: 1016 N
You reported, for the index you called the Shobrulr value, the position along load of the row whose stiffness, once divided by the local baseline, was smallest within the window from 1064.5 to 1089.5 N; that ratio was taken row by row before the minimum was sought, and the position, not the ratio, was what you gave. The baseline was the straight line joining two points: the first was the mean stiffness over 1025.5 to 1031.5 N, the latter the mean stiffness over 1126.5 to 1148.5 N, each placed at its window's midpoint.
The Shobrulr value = 1067 N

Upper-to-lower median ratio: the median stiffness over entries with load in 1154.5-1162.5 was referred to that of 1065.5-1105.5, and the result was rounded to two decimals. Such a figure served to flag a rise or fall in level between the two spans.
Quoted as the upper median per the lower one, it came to 1.22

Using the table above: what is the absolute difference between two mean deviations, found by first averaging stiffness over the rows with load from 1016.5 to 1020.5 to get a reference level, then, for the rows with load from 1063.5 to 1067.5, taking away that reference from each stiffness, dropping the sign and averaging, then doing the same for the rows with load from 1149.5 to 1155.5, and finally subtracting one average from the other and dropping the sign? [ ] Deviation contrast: 5.0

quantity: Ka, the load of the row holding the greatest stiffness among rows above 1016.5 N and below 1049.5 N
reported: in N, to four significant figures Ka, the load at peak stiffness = 1020 N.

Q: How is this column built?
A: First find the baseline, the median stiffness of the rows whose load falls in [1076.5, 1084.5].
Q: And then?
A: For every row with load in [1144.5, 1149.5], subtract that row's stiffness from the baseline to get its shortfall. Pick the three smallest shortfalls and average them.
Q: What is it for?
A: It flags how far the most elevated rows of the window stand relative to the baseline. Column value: -2.3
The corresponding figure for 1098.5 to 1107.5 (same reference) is -3.0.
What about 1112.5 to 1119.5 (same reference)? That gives -3.2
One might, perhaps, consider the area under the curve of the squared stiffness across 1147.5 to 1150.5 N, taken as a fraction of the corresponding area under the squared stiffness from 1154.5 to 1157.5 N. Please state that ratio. 1.0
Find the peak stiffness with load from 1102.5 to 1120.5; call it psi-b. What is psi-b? 7.613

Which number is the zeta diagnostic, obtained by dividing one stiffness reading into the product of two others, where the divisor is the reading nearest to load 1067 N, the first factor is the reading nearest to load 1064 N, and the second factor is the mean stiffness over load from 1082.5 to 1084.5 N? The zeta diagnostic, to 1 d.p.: 5.5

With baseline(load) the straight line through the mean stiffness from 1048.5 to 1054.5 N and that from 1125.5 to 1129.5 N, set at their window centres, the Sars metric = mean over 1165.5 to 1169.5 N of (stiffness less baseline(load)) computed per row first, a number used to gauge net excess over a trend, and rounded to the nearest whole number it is -3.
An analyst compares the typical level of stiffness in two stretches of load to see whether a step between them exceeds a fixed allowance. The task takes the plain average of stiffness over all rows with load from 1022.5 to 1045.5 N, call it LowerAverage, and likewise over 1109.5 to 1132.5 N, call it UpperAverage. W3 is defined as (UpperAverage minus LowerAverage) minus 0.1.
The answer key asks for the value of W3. 1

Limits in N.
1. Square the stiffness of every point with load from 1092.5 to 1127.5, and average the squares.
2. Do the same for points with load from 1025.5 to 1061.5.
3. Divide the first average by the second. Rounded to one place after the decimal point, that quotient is 1.8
